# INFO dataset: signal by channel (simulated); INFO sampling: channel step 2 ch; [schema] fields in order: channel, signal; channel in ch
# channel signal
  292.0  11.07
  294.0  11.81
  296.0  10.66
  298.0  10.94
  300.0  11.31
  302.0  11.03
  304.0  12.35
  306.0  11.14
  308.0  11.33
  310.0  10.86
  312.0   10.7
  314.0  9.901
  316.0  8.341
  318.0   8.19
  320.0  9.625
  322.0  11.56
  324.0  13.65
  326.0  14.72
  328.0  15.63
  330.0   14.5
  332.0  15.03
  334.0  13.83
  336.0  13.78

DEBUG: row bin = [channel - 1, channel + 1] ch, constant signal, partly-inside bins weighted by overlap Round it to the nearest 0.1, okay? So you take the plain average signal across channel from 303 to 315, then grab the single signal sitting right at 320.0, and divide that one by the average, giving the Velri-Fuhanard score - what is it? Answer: 0.9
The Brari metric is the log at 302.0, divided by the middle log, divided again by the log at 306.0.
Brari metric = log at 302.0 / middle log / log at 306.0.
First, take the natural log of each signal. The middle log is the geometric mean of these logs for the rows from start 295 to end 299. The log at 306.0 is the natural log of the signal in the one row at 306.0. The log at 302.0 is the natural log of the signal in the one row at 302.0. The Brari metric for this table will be 0.419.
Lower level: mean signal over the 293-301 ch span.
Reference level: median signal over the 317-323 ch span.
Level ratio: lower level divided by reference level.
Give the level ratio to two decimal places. 1.16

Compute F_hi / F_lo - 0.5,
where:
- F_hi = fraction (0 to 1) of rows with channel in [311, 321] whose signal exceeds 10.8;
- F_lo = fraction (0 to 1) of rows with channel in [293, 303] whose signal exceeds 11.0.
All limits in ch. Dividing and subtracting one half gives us -0.5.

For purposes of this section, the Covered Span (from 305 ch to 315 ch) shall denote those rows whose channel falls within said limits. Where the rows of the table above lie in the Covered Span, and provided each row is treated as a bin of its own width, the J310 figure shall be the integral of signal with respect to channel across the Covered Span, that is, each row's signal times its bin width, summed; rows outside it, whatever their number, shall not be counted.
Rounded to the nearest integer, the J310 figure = 108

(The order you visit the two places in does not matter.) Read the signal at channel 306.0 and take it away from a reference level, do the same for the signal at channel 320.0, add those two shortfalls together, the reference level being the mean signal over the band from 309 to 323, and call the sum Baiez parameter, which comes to -1.0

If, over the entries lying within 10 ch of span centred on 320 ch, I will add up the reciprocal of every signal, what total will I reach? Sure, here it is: 0.51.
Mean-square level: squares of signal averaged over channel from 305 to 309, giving 126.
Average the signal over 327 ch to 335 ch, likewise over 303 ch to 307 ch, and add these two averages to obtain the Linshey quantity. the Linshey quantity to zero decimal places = 26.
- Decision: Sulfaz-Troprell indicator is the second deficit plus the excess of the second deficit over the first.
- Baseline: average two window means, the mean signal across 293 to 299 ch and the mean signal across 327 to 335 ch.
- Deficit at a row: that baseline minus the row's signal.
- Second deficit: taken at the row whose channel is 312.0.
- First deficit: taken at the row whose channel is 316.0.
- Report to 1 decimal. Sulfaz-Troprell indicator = -0.1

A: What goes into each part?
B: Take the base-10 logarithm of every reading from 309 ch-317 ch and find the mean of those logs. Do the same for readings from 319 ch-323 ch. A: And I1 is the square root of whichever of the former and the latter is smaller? 1.00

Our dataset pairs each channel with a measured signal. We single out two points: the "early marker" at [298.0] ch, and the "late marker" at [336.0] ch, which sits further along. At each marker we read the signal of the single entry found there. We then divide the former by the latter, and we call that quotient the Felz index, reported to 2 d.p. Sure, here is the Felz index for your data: 0.79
